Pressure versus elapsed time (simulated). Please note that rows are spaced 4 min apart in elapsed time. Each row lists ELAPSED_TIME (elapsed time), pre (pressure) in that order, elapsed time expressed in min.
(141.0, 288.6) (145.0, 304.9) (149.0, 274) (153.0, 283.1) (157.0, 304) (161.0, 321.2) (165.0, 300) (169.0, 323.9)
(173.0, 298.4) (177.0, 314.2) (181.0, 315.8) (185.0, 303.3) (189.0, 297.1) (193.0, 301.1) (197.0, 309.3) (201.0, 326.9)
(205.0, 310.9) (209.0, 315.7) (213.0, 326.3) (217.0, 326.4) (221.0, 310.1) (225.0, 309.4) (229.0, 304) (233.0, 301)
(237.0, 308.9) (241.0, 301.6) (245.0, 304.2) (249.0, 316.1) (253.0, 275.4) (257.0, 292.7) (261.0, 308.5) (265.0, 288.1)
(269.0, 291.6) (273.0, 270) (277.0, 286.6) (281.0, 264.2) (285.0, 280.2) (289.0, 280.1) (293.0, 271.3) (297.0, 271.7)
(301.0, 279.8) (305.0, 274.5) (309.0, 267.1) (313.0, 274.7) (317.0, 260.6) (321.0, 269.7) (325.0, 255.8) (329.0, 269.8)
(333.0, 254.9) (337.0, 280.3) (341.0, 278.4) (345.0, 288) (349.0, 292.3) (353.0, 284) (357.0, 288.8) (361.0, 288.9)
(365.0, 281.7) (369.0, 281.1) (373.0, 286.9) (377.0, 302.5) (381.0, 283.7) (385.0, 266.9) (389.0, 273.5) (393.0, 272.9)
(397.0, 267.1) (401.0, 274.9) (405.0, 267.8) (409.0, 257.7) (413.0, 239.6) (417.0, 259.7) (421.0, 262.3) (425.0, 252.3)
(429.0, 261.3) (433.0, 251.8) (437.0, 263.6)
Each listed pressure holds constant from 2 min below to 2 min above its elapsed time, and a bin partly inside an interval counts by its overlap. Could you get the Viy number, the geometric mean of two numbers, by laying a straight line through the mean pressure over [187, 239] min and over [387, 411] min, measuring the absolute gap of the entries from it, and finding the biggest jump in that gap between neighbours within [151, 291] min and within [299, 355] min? 24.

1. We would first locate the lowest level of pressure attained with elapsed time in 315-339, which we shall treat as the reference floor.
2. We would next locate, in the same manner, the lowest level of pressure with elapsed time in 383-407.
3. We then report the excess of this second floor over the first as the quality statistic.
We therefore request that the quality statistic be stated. 12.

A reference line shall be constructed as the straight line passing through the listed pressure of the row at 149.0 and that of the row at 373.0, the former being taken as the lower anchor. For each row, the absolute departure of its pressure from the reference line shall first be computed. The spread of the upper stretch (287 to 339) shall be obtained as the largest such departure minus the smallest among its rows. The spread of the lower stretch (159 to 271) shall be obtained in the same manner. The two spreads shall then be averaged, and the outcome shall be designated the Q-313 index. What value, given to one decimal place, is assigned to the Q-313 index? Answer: 36.5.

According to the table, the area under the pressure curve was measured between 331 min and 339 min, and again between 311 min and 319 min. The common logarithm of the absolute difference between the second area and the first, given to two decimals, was -0.40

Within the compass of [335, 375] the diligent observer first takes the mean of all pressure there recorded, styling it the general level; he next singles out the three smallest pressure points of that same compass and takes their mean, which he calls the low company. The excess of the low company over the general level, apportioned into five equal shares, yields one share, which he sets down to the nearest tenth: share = -1.0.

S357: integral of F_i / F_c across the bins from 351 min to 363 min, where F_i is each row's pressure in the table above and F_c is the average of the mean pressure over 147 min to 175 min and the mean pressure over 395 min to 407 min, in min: 12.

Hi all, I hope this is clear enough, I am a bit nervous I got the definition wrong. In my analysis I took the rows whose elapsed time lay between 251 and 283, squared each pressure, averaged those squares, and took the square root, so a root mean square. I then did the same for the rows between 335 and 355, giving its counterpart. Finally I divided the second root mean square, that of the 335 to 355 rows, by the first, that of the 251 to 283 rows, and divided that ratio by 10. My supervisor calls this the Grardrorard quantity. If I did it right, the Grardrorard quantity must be 0.100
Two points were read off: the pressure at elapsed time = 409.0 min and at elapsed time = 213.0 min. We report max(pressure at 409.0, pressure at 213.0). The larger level 326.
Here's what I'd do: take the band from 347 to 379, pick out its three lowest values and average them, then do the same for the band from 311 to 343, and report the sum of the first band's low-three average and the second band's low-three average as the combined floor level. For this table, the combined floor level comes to 539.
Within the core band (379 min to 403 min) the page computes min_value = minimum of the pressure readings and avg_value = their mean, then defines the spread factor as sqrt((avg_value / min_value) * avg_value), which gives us 16.72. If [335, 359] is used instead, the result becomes 17.10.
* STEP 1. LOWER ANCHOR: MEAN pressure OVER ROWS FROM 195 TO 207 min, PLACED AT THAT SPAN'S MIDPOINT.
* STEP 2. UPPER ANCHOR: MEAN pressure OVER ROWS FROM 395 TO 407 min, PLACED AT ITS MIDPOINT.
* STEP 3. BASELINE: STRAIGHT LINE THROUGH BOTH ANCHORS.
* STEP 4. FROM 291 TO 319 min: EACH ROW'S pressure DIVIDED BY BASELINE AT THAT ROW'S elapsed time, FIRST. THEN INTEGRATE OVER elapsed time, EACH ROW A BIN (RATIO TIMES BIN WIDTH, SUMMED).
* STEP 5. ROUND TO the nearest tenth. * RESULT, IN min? 26.0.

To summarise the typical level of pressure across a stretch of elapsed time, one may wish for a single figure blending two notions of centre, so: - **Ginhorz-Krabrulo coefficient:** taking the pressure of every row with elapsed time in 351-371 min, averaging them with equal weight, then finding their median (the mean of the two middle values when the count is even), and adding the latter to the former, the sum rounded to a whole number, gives 569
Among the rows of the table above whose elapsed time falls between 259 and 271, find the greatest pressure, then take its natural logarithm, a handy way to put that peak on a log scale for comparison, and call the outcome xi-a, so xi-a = 5.73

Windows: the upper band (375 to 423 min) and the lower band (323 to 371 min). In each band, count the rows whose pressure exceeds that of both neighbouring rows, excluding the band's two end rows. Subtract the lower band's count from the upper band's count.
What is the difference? -2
